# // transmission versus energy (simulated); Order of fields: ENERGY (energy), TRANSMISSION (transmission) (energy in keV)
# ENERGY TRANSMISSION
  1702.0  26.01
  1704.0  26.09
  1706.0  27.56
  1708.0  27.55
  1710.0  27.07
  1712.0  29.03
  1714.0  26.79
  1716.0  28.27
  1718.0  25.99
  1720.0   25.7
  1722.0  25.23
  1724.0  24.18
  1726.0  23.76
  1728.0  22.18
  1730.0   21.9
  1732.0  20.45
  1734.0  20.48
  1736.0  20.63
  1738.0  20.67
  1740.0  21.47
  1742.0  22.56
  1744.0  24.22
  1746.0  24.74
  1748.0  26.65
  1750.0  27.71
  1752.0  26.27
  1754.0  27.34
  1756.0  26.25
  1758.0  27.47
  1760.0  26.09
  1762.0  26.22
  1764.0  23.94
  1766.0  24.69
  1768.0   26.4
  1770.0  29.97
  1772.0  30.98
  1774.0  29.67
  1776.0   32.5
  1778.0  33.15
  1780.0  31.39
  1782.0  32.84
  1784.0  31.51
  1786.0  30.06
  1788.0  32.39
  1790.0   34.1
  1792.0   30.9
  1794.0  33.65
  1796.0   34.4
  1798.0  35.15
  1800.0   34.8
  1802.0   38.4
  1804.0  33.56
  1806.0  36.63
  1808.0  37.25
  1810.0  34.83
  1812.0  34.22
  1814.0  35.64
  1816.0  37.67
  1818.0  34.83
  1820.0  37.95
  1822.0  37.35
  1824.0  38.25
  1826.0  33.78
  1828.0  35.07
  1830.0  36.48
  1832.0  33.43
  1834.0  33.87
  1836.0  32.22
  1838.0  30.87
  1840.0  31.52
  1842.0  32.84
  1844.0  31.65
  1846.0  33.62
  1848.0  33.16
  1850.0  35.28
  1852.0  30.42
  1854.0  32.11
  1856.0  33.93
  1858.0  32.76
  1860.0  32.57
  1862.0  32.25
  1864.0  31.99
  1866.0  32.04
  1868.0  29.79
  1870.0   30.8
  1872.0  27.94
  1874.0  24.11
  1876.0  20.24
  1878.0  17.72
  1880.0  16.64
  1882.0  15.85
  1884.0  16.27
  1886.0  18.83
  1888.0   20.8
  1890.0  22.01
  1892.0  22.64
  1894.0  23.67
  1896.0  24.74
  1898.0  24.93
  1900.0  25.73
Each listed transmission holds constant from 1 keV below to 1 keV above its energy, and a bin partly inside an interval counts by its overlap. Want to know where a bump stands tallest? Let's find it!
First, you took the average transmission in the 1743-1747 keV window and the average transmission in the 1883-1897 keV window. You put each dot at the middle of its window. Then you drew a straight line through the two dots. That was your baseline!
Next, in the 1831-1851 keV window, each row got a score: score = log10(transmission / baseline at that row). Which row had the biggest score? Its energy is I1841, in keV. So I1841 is 1850.0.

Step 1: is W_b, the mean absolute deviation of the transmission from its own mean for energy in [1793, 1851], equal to 1.7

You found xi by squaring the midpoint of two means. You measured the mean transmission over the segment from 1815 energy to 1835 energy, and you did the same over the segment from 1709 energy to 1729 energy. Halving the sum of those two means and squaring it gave 951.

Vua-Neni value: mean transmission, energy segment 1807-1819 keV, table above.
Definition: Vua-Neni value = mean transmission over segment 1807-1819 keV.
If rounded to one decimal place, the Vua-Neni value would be 35.7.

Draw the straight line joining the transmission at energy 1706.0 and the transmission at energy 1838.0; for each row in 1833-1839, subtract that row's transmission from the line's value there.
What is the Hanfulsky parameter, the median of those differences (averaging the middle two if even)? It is -1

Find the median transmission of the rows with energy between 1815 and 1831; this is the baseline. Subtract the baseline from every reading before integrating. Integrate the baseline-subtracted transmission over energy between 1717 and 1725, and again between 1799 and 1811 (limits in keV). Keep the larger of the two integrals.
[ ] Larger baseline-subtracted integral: -12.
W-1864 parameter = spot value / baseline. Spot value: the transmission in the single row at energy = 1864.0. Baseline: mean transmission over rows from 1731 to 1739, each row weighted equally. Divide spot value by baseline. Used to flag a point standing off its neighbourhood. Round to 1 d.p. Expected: 1.6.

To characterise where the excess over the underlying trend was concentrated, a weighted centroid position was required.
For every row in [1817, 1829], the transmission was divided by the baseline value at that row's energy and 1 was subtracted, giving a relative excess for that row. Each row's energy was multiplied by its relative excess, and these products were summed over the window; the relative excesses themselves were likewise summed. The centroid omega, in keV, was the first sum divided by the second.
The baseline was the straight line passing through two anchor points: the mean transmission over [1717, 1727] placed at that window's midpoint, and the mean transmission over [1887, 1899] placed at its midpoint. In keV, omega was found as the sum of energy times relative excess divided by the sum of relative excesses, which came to 1822.9 keV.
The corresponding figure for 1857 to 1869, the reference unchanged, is 1862.7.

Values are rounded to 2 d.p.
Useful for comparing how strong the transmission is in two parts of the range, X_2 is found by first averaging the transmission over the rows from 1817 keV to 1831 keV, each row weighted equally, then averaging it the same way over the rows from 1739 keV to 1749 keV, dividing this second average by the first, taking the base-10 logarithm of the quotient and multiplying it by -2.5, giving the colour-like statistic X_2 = 0.45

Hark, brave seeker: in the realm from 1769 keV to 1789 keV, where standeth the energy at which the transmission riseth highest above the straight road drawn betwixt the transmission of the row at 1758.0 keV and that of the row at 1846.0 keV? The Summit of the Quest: 1778.0 keV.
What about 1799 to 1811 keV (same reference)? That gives 1802.0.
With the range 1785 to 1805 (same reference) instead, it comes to 1802.0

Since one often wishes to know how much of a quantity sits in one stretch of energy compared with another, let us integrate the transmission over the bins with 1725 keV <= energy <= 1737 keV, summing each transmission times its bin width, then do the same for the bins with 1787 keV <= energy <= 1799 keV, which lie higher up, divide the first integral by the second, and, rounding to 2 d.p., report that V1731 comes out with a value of 0.65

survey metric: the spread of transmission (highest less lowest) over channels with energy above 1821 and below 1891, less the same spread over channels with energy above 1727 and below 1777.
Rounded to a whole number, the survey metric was 10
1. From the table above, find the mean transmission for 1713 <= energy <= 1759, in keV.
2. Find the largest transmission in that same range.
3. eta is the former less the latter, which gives -3.9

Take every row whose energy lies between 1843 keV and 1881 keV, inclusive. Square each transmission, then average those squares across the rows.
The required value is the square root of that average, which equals 30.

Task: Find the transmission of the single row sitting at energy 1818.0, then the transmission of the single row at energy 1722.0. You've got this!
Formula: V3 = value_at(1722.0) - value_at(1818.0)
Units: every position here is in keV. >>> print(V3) -10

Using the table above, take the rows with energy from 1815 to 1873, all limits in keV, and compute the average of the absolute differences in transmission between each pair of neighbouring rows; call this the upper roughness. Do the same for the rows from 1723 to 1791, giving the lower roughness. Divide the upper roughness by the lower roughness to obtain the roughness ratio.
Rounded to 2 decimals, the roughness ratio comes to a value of 1.29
